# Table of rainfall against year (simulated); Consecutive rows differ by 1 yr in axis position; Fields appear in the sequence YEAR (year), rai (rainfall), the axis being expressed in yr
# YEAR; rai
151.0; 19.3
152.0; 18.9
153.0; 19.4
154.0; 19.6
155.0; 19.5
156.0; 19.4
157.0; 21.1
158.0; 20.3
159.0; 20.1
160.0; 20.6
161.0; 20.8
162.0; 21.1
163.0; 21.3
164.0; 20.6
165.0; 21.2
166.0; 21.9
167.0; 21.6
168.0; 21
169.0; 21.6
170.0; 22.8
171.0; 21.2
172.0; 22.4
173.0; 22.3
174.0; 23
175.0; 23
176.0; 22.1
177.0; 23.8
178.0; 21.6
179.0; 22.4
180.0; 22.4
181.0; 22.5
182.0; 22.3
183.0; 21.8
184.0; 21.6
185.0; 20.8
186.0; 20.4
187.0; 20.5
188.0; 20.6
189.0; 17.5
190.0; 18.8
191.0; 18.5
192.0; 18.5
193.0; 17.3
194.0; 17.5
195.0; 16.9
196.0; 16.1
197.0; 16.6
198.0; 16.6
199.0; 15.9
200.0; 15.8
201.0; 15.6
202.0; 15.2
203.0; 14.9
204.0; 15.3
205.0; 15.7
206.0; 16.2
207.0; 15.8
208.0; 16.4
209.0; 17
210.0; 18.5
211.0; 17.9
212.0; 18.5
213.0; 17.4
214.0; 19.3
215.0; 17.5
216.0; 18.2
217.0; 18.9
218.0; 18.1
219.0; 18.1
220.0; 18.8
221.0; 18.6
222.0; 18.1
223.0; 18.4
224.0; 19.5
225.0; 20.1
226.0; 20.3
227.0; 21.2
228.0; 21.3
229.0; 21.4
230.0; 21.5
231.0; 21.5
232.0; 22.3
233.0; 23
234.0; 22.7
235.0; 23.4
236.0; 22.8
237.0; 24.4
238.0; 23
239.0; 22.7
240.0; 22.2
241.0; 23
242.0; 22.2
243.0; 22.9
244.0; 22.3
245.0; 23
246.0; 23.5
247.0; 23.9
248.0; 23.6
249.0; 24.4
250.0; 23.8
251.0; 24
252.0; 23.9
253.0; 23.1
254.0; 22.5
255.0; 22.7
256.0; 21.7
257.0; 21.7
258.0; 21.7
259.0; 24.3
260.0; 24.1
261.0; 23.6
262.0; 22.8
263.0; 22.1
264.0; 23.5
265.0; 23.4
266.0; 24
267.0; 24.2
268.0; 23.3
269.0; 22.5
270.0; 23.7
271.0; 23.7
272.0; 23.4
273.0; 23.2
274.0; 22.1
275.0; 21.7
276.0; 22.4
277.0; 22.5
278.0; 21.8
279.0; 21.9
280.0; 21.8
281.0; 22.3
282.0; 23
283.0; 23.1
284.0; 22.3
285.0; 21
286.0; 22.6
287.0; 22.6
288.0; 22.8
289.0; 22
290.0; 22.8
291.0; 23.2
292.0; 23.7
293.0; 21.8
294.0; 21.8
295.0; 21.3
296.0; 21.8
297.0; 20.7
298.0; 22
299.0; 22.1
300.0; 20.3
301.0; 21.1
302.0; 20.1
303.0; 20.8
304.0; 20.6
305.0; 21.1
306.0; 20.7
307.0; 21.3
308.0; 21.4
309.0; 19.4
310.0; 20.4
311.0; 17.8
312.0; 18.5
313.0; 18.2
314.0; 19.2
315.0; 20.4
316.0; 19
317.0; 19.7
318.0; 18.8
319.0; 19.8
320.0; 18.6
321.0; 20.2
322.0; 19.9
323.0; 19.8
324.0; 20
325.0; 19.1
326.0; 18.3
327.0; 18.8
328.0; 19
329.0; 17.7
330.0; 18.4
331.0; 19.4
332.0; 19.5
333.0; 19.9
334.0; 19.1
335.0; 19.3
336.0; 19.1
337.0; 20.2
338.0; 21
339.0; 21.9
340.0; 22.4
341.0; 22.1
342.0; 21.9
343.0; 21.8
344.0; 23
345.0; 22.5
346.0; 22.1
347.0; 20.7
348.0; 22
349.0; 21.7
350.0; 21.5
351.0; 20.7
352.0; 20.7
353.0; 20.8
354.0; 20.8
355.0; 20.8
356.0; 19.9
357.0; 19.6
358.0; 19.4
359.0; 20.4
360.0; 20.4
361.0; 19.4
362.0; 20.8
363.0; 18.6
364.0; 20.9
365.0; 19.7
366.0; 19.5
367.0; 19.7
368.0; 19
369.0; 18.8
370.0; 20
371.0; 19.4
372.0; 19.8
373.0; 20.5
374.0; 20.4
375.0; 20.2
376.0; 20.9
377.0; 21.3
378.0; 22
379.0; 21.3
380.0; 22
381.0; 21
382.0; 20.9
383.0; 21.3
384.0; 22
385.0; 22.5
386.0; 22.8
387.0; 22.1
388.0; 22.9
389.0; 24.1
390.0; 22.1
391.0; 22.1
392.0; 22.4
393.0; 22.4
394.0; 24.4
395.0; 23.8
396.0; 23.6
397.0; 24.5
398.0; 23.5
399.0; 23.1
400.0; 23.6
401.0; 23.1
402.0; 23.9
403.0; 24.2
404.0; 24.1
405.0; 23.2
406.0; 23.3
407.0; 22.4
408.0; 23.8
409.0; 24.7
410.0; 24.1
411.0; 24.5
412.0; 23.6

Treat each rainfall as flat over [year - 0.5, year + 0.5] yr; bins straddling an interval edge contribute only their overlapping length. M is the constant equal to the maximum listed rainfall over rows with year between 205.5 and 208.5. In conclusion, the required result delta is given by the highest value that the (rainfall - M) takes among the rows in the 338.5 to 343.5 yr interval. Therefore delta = 6.0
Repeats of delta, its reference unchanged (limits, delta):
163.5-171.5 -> 6.4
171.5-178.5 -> 7.4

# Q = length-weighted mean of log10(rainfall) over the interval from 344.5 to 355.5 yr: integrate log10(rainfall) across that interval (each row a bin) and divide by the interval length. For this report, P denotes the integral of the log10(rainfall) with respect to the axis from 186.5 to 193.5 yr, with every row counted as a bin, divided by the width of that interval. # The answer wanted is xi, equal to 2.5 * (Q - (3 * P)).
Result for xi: -6.2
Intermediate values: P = 1.27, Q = 1.33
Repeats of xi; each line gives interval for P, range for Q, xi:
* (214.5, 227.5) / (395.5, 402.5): -6.1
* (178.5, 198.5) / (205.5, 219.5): -6.5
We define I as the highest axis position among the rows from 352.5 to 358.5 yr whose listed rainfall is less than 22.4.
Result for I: 358.0 yr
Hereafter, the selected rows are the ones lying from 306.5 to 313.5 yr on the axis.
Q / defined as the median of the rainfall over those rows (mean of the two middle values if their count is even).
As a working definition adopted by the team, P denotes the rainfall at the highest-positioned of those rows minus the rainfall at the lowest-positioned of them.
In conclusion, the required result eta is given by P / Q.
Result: -0.16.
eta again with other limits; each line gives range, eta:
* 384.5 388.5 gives 0.02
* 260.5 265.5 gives -0.01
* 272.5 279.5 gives -0.06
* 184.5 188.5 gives -0.01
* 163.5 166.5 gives 0.06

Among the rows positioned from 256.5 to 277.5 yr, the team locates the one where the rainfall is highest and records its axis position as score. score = 259.0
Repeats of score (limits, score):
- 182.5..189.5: 183.0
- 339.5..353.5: 344.0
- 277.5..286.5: 283.0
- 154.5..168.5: 166.0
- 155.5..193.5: 177.0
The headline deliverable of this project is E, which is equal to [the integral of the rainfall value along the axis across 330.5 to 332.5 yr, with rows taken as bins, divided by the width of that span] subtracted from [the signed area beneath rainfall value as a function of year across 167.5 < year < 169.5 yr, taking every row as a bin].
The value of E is 23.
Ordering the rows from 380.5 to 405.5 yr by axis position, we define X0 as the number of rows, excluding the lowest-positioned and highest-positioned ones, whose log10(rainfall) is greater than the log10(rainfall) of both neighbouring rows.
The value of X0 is 6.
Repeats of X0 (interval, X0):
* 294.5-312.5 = 7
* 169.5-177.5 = 1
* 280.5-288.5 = 1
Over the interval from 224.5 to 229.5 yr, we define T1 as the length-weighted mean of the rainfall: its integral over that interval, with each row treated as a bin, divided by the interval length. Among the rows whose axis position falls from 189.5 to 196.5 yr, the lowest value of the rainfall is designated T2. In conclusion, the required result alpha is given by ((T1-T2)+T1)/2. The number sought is 12.8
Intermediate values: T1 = 20.9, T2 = 16.1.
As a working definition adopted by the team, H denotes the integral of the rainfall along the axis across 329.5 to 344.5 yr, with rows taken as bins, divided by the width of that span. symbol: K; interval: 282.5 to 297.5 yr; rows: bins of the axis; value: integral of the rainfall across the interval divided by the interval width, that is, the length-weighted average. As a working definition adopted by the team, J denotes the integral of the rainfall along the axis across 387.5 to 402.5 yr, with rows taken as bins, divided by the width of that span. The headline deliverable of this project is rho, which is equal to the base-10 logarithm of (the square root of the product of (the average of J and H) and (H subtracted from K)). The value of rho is 0.78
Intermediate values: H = 20.6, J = 23.3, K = 22.2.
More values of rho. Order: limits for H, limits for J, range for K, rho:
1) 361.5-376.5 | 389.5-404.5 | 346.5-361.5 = 0.59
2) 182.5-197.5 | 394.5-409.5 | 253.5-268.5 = 0.97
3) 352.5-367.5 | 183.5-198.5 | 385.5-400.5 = 0.89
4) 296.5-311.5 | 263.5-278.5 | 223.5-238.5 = 0.72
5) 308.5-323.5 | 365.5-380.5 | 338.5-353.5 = 0.84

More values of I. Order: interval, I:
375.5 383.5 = 383.0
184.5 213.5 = 213.0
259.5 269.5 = 263.0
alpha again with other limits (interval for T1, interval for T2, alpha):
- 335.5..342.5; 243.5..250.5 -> 10.1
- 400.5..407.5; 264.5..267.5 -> 11.8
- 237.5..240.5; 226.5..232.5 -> 12.0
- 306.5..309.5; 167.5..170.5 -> 10.2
